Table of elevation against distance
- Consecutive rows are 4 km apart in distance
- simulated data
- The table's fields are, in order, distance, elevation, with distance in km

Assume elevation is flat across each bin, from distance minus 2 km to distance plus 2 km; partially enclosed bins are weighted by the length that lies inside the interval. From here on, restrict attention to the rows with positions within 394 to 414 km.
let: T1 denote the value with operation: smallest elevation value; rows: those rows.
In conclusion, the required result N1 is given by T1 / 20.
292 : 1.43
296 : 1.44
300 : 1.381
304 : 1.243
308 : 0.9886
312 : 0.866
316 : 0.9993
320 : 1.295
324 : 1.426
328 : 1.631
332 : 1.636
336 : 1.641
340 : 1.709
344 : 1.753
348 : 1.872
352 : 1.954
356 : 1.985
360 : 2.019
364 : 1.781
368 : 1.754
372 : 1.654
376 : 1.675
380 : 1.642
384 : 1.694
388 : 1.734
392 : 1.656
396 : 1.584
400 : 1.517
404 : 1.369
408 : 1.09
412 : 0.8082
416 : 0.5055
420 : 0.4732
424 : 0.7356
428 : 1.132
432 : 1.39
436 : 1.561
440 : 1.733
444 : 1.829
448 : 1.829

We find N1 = 0.04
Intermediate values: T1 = 0.8082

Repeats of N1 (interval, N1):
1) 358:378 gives 0.08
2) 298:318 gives 0.04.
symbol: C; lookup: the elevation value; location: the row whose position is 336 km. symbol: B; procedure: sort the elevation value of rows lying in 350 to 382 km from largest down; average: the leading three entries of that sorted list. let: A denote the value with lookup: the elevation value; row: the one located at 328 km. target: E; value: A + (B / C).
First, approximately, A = 1.631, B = 2.0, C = 1.641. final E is 2.8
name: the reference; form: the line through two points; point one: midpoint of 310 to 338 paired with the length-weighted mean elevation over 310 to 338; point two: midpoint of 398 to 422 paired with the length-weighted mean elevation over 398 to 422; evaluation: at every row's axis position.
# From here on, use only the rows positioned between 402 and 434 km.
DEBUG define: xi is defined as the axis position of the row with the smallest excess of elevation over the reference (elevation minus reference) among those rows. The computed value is 420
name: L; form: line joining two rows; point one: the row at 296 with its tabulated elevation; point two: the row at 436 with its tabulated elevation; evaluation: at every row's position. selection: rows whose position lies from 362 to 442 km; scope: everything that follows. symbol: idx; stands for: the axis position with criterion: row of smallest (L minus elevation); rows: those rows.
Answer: 364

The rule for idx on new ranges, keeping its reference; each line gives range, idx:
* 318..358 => 356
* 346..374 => 360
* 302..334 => 332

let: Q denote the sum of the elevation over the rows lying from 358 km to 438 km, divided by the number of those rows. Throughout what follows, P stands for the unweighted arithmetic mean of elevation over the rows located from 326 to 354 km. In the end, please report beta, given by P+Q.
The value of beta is 3.1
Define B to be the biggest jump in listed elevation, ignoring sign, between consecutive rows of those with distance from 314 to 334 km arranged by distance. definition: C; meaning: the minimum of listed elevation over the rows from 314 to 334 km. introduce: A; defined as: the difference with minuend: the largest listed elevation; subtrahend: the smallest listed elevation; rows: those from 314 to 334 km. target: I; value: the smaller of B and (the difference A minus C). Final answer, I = -0.4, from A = 0.6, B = 0.296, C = 0.9993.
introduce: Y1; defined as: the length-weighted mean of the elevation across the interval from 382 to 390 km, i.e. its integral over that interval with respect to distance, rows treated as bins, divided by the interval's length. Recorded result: 1.7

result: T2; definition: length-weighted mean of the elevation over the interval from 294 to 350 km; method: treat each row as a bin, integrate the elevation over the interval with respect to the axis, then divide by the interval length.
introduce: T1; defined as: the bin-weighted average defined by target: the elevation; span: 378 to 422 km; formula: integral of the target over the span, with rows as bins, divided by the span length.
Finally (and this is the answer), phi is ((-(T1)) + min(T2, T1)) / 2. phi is 0.0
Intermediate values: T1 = 1.3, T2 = 1.42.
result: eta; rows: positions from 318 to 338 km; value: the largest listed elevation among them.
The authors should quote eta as 1.641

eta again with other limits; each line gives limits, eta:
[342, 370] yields 2.019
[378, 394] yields 1.734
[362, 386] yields 1.781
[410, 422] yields 0.8082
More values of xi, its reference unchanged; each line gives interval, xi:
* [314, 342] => 316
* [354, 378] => 372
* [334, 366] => 336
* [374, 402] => 400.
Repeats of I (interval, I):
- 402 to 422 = 0.3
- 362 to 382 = -1.5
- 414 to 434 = 0.4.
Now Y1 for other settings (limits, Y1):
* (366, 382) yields 1.7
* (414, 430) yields 0.7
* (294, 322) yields 1.2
